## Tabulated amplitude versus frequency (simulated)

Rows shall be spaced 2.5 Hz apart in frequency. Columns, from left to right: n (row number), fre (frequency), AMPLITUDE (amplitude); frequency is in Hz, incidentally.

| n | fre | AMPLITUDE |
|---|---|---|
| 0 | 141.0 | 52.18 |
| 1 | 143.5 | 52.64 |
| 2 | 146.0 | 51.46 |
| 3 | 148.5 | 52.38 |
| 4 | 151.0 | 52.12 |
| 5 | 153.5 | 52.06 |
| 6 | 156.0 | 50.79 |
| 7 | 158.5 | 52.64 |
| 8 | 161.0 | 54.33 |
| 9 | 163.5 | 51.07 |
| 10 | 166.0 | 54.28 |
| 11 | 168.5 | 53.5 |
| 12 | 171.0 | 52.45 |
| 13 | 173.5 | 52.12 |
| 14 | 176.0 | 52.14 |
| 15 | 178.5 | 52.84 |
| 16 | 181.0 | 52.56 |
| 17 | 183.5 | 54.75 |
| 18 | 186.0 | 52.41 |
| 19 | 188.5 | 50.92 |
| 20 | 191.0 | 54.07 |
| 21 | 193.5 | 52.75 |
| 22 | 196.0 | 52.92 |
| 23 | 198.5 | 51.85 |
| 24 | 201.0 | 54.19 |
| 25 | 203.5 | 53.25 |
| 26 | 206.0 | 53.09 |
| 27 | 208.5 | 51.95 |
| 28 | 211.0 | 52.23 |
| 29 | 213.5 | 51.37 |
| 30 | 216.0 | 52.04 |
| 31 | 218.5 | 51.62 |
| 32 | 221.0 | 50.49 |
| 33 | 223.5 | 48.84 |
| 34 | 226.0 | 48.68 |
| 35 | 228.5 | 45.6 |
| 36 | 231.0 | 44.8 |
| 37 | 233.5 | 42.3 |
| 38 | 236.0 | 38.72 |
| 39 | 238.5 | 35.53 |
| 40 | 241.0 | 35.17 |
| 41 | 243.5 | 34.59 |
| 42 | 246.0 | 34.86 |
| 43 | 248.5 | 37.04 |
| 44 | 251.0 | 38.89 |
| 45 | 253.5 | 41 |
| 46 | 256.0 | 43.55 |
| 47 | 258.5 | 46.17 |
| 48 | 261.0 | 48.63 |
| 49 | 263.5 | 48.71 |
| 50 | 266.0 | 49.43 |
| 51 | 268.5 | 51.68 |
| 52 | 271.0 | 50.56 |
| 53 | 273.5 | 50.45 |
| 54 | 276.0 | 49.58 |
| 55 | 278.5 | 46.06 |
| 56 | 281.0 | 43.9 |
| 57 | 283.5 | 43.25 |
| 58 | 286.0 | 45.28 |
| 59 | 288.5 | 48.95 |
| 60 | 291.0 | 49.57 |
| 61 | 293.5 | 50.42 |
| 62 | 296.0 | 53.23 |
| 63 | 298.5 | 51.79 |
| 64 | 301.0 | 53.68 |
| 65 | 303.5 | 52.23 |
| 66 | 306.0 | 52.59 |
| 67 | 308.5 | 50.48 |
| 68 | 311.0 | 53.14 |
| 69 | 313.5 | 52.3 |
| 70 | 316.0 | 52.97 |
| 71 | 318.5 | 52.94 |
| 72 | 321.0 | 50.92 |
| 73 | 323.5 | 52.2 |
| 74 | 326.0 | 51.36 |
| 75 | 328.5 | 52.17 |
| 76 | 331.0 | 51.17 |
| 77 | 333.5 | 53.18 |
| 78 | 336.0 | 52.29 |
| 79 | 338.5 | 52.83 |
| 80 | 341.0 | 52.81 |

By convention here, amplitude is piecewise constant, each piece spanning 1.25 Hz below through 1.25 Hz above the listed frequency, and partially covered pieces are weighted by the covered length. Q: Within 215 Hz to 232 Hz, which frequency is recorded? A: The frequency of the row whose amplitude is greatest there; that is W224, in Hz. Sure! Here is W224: 216.0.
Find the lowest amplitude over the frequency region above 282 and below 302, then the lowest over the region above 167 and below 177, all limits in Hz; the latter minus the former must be 8.9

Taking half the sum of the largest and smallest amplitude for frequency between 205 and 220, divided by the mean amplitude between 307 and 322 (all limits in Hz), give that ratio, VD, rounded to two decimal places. 1.00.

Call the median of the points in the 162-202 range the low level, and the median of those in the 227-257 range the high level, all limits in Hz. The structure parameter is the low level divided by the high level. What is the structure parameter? 1.36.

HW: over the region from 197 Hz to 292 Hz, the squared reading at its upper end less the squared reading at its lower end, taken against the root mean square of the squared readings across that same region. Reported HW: -0.1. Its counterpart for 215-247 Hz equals -0.7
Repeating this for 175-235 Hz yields -0.4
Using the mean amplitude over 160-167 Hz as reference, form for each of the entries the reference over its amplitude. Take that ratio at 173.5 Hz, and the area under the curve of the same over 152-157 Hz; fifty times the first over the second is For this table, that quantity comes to 9.9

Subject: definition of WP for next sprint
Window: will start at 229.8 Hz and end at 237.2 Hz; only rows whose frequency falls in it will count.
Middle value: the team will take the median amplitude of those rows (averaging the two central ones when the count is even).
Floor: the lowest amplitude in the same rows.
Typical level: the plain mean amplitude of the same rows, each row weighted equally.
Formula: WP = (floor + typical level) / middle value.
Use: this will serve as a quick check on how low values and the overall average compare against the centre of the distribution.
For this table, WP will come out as 1.91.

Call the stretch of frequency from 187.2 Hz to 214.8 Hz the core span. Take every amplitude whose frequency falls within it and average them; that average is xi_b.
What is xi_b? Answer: 53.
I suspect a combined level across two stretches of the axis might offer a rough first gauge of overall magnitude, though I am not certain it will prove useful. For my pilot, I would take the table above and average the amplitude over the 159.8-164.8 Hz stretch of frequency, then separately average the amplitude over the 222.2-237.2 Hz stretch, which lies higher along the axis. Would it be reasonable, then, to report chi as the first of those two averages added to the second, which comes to 98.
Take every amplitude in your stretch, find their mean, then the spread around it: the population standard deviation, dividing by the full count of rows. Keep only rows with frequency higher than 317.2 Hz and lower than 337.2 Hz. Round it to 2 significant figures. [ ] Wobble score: 0.77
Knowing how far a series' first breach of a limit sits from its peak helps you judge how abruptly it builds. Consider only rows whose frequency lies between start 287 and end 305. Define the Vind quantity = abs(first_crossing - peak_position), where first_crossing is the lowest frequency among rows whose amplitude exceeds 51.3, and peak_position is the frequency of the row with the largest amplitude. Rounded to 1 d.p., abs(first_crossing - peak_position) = 5.0 Hz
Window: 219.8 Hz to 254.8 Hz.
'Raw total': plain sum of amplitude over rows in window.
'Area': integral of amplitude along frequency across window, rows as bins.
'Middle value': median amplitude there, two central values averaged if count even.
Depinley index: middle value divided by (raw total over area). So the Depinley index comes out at 100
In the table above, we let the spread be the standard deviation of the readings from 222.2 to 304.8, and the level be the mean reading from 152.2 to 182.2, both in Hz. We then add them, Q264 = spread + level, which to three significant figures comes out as 58.3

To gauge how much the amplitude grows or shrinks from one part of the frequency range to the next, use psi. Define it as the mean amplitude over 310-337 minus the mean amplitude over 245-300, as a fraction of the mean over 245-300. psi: 0.12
